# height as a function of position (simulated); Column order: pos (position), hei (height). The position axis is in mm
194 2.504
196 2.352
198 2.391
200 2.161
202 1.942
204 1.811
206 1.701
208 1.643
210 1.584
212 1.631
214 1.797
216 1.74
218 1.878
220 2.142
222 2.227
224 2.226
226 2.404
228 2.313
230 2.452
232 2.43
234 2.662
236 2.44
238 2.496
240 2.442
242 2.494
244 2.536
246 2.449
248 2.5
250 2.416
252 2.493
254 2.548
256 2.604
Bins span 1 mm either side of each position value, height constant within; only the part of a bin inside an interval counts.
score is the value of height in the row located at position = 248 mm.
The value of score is 2.5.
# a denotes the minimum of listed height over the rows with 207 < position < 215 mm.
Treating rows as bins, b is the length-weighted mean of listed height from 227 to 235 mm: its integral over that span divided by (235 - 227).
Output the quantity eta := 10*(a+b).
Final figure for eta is 40.5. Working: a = 1.584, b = 2.5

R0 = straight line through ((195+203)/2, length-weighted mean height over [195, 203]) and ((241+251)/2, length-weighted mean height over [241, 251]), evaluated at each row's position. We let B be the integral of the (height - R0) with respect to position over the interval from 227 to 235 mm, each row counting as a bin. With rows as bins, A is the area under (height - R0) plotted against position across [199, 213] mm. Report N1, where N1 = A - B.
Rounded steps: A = -6.6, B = 0.6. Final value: -7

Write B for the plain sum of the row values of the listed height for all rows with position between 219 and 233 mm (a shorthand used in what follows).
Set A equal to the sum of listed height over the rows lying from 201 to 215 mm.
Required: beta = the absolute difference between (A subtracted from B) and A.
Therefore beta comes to 8.0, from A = 12.1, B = 16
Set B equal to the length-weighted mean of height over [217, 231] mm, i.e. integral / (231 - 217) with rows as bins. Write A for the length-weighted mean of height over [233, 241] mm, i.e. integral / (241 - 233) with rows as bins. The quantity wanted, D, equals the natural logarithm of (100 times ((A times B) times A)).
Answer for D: 7.2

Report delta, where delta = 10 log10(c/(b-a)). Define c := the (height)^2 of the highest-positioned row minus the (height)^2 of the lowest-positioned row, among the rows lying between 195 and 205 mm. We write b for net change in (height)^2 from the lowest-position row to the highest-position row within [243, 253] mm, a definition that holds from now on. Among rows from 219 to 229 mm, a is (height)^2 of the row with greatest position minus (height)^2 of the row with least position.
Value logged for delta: 4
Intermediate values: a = 0.8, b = -0.22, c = -2.3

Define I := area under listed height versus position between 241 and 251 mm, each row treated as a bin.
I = 25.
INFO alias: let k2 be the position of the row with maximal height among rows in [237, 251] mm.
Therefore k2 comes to 244 mm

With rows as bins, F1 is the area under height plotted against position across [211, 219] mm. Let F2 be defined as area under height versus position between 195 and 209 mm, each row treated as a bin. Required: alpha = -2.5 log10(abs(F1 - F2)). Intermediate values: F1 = 14.1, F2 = 28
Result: -2.86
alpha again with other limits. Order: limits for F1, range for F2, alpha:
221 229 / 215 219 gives -2.61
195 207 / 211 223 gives -0.69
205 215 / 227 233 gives -0.91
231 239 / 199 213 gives -1.72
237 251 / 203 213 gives -3.13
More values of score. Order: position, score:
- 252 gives 2.493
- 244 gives 2.536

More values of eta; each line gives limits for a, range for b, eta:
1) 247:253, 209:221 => 42.1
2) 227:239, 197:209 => 42.5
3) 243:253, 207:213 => 40.4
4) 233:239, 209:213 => 40.5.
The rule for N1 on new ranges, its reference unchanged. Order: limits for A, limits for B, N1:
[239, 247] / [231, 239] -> -1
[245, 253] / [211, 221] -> 4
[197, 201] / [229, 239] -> -1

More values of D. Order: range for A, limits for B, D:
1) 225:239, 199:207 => 7.0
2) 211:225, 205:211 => 6.4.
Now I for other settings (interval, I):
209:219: 17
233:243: 25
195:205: 21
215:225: 20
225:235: 25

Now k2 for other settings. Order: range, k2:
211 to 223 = 222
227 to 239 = 234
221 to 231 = 230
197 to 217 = 198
